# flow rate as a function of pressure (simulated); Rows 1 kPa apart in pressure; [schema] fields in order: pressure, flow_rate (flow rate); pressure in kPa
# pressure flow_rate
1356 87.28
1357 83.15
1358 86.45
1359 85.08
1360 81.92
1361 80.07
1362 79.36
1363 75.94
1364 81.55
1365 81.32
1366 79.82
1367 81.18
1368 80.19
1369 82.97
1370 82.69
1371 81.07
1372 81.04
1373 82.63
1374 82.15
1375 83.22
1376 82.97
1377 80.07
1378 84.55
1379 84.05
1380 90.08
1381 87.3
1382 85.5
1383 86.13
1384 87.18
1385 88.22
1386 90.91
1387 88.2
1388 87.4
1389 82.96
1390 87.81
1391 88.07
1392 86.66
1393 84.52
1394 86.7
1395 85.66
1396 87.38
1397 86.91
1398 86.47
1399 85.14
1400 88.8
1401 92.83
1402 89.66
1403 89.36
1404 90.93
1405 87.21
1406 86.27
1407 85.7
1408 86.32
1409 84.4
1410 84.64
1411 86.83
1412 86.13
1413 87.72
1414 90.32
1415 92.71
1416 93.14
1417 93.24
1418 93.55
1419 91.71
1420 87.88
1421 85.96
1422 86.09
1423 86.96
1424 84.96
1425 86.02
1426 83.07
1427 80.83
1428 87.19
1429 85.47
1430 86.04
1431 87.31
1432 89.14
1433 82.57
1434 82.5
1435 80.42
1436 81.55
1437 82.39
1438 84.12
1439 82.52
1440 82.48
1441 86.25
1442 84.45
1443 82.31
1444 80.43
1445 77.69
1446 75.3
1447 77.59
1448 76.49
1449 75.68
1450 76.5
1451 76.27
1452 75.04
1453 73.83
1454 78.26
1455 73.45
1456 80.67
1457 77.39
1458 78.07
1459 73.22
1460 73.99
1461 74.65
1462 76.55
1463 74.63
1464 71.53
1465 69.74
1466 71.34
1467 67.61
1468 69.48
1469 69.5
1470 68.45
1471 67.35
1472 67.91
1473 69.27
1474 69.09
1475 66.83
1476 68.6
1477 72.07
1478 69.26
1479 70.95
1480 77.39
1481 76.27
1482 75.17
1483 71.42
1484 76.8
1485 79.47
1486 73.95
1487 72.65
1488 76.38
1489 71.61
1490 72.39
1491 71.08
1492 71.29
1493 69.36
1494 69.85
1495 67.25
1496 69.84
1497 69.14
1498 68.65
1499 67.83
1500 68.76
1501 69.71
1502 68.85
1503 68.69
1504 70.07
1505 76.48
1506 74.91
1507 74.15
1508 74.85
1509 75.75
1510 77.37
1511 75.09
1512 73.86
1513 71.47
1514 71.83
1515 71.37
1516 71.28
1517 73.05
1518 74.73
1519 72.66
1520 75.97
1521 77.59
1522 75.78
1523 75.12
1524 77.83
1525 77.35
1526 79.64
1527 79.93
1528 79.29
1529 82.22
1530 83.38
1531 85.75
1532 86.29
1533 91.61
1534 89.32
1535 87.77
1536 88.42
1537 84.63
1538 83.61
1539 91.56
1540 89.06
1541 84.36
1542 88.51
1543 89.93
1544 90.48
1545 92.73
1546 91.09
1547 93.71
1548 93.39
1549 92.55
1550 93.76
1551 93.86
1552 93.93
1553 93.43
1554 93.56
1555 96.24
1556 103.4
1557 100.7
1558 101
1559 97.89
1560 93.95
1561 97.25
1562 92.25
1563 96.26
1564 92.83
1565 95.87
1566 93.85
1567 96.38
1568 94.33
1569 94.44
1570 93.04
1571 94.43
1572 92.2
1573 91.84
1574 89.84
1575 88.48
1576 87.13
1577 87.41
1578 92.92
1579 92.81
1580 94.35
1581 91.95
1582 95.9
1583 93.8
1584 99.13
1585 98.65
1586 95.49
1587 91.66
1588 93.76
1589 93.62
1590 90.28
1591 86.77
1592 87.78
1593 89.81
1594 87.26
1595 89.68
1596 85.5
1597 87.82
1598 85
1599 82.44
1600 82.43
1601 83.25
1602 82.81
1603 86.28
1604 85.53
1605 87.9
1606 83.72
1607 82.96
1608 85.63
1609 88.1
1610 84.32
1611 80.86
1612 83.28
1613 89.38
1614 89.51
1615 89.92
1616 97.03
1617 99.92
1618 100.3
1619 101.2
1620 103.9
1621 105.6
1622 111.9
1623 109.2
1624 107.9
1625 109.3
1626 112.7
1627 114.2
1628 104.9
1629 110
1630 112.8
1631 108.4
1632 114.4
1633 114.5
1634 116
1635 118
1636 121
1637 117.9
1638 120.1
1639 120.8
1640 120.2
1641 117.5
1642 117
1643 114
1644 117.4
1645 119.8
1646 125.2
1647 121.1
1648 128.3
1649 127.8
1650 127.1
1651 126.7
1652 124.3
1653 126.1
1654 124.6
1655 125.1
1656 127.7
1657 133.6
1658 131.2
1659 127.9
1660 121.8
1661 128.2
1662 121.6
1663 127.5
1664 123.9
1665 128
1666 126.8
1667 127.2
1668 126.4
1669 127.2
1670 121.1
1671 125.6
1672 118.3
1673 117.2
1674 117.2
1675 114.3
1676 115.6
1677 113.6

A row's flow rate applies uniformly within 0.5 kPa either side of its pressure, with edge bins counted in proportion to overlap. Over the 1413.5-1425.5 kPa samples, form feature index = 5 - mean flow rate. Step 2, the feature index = -84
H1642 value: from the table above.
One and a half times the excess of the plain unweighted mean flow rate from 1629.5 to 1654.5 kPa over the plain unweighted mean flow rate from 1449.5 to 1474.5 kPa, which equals 71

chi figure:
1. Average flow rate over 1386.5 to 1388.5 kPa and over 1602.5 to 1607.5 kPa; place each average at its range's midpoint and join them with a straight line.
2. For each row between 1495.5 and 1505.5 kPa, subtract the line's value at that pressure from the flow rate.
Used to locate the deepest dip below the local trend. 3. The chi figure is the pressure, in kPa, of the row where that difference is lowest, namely 1499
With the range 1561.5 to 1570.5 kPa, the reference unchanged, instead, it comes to 1562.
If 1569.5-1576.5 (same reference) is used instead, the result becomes 1576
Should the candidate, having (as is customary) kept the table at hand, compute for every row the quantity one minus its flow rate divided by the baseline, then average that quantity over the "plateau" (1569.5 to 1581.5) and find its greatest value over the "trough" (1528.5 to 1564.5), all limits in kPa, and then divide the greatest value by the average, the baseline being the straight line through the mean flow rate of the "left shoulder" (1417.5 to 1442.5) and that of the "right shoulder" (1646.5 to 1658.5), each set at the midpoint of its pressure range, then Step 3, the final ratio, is 1.11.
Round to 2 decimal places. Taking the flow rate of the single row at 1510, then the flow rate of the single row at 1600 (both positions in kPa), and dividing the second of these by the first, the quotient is 1.07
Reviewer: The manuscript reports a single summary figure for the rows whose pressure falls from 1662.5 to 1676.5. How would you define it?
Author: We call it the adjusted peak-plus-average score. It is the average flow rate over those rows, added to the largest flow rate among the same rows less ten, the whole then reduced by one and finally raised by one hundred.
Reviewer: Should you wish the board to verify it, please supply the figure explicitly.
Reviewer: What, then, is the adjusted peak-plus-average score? 340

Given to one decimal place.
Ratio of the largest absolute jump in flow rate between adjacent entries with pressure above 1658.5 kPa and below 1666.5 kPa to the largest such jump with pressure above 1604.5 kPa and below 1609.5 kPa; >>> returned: 1.6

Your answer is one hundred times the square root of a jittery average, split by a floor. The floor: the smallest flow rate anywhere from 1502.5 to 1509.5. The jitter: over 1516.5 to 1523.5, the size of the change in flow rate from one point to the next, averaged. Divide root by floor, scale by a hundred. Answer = 1.98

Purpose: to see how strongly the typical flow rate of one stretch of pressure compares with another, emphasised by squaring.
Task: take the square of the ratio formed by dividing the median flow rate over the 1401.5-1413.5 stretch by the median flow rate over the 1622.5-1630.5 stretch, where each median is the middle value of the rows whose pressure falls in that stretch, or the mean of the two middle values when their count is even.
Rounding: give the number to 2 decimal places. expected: 0.62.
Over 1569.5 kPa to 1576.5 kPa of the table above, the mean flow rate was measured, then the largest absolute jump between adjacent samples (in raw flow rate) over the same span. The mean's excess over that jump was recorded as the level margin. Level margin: 89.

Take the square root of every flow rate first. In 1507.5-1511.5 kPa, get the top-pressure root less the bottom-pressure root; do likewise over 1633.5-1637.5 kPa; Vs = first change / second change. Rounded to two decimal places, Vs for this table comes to 0.16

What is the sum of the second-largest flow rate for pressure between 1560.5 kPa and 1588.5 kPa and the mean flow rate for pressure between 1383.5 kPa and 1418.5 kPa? 187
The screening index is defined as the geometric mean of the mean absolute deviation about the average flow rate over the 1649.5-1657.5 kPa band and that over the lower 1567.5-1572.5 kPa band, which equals 1.3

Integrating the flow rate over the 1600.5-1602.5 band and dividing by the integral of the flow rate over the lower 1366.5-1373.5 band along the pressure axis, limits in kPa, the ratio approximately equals 0.29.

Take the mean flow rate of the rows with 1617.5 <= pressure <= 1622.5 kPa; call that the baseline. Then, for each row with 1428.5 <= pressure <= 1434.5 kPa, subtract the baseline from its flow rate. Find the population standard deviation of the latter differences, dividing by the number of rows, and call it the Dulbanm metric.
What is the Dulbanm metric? 2.4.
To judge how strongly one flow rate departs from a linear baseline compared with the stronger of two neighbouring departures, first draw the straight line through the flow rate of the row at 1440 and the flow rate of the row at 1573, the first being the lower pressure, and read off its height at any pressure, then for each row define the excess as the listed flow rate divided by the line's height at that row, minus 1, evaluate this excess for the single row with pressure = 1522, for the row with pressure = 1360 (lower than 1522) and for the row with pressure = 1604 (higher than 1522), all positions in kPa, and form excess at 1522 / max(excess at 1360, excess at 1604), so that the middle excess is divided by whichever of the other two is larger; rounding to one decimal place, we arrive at -2.1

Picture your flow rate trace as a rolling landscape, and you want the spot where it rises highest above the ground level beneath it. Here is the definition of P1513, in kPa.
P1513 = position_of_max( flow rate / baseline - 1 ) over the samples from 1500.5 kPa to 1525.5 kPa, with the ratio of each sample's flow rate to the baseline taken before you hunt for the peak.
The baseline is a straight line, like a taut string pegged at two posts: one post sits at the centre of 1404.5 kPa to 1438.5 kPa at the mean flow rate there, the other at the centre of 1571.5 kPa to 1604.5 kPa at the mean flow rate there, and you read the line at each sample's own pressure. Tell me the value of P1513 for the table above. 1524 kPa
